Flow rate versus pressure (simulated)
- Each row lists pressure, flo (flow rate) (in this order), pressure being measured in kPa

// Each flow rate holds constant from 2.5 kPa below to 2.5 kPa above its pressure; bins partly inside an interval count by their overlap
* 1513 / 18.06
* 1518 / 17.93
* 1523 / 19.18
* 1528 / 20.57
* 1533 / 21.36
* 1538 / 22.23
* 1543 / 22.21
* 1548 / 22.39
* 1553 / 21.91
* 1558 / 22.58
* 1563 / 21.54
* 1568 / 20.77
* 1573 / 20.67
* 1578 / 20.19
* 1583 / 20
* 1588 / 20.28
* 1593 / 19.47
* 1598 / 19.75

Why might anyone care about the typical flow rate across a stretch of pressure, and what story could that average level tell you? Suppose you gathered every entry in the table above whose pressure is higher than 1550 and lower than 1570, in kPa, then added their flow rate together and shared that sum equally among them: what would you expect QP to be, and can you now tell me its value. 21.7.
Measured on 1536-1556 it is 22.2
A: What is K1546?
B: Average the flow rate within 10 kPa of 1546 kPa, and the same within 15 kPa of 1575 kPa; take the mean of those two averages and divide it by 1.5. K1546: 14.3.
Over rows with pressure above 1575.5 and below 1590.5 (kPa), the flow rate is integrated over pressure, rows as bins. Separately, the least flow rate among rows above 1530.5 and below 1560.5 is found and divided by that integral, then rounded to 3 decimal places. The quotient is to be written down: 0.071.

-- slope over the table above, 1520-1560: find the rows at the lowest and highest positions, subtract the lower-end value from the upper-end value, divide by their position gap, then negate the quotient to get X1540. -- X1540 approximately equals -0.10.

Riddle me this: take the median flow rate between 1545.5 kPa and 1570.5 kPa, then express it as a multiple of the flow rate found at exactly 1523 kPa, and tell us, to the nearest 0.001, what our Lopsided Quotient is 1.142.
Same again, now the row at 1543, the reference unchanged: 0.986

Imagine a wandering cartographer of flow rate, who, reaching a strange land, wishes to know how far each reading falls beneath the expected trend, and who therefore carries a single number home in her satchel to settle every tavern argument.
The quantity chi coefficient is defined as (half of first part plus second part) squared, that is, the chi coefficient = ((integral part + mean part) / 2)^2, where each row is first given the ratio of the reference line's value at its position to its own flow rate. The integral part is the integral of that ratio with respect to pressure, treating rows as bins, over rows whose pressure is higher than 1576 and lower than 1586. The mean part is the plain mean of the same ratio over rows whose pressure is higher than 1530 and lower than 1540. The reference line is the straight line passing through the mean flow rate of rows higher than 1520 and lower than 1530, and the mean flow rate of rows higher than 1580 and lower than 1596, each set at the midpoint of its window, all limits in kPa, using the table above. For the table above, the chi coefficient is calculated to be 29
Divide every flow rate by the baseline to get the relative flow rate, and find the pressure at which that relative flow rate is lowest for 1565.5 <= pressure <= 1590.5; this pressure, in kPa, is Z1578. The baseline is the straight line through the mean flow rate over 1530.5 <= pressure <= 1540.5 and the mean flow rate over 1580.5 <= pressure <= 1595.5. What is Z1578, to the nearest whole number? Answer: 1583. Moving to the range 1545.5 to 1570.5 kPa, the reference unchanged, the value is 1568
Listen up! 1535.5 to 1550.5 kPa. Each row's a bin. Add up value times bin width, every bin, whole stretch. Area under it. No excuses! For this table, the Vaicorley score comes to 334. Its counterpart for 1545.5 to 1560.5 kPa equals 334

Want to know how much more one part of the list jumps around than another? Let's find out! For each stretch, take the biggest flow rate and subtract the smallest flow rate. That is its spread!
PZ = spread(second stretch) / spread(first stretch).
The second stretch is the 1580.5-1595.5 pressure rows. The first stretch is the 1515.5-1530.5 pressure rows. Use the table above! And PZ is 0.3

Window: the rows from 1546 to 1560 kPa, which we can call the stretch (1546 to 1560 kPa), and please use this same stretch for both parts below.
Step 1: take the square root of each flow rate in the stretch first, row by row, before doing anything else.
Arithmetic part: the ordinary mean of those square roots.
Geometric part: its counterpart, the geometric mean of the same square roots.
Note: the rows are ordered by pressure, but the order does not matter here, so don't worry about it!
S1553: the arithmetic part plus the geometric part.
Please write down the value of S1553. 9.4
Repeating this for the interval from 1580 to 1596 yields 8.9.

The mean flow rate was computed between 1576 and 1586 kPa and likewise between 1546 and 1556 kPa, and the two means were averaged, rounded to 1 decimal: 21.1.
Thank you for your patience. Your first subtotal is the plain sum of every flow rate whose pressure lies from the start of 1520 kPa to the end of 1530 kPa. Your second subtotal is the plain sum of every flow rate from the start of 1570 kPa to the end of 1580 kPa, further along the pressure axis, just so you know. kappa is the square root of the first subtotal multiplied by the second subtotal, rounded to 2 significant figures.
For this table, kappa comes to 40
